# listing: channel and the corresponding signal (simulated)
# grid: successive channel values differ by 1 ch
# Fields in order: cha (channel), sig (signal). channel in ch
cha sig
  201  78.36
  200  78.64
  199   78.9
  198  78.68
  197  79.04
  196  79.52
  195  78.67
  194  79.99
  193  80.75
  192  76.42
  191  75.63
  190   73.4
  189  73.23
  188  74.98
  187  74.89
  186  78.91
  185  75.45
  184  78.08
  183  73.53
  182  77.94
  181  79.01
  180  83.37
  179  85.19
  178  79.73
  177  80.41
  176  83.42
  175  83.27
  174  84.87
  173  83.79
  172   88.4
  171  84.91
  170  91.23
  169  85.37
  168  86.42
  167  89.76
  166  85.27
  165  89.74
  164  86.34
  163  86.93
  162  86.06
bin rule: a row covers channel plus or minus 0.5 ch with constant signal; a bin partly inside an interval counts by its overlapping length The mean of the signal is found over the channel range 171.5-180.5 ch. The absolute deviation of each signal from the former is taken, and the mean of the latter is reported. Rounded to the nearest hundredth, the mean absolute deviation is 1.74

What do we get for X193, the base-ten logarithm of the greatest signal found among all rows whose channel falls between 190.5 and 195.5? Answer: 1.91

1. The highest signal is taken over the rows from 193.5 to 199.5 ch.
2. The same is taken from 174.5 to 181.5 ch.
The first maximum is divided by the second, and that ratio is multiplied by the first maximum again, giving 75.1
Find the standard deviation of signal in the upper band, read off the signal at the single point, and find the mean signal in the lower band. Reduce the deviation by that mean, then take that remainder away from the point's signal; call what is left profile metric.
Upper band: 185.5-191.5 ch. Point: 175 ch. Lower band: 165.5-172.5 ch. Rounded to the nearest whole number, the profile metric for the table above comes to 169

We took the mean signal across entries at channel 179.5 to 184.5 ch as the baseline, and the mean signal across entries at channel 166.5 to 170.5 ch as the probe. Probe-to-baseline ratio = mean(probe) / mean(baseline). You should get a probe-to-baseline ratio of 1.13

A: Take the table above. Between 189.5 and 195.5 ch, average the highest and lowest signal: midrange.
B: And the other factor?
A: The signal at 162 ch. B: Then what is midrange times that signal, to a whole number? 6633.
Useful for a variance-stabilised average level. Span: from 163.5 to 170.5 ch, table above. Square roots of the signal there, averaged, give 9.4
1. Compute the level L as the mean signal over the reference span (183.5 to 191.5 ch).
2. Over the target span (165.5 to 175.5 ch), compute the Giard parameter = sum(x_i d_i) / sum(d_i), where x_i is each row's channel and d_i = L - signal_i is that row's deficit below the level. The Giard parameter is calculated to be 170.2 ch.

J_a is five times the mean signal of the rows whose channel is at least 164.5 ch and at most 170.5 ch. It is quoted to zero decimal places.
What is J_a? 440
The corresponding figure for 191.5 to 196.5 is 395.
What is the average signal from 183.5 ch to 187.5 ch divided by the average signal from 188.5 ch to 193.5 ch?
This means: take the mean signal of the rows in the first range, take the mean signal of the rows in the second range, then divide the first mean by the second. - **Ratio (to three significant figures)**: 1.01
